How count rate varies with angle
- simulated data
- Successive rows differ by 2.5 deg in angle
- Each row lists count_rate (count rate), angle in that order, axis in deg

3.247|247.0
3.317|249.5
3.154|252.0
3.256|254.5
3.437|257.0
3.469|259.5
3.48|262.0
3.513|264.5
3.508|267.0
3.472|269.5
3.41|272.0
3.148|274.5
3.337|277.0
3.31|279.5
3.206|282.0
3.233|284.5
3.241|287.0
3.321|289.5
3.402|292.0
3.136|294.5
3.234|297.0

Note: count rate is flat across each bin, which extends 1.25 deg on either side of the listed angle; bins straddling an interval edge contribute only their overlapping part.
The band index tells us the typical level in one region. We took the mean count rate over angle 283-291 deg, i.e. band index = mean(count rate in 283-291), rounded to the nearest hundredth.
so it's 3.27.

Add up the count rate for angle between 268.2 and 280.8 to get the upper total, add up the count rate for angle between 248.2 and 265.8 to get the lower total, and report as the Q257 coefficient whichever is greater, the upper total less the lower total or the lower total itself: 24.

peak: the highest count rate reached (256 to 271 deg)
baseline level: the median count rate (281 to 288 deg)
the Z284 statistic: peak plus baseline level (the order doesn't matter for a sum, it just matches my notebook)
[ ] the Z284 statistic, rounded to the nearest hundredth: 6.75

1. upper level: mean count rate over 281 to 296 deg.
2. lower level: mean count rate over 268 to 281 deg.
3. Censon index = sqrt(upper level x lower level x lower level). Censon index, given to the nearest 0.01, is 6.02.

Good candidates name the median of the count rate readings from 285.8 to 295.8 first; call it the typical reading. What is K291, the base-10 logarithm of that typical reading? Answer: 0.516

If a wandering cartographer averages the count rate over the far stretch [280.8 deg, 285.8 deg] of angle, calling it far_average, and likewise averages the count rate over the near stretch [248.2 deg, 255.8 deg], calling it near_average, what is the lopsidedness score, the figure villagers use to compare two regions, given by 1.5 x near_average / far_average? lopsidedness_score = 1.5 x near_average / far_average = 1.51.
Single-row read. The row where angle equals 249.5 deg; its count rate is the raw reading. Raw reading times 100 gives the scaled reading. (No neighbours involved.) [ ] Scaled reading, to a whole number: 332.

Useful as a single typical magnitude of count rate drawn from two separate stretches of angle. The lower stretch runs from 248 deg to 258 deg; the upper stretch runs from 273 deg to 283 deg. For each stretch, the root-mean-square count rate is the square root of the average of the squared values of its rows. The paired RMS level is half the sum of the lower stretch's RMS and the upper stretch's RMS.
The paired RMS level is 3.27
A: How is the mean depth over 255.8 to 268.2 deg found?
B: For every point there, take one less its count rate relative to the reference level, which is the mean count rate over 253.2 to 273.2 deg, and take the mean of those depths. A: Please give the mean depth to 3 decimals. -0.011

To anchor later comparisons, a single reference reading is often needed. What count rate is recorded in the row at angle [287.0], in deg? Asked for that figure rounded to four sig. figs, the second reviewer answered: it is 3.241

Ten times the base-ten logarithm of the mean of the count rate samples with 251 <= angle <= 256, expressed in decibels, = 5.1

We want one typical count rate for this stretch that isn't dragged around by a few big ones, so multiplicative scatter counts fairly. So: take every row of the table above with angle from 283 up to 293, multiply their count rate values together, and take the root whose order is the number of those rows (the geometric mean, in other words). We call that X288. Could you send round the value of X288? 3.30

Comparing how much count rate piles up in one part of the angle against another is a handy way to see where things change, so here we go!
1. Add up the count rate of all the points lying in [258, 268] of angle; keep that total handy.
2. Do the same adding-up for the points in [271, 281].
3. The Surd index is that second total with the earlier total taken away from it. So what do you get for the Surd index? -0.8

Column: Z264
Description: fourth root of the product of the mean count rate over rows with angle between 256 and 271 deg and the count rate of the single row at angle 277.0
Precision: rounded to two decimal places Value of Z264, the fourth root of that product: 1.85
